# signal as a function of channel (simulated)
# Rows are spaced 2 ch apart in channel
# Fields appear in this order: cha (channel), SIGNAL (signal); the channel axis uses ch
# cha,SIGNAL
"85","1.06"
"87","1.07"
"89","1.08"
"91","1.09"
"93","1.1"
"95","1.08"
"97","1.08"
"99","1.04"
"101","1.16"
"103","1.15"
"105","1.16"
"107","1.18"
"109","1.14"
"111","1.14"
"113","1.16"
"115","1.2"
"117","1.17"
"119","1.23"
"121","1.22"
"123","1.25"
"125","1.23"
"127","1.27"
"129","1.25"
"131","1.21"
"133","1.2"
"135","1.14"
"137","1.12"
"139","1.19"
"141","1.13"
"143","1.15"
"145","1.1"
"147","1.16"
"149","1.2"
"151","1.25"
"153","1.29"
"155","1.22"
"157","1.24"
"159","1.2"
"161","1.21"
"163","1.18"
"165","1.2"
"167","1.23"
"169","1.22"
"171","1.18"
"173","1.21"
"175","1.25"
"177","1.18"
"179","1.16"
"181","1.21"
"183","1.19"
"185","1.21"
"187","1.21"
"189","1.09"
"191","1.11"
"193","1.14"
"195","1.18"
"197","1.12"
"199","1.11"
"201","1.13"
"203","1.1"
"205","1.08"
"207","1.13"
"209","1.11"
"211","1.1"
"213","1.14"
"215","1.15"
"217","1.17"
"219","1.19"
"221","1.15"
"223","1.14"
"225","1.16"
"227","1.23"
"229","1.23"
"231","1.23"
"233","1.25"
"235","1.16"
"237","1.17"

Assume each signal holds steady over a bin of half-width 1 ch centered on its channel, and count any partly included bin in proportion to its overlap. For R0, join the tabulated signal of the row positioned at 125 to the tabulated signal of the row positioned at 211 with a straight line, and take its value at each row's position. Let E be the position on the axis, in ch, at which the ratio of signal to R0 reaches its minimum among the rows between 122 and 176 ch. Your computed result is 145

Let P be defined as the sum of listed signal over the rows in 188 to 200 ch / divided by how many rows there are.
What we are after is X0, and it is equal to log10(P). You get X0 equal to 0.051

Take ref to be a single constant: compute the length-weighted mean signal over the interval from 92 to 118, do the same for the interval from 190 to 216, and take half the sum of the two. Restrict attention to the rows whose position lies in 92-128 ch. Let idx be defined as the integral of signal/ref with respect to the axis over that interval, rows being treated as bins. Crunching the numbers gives 37.12 ch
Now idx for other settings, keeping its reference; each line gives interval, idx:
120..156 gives 38.22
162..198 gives 37.67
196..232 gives 36.61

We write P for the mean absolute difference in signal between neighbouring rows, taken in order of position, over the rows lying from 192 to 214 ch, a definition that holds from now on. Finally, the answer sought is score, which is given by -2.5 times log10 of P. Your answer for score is 3.81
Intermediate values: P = 0.030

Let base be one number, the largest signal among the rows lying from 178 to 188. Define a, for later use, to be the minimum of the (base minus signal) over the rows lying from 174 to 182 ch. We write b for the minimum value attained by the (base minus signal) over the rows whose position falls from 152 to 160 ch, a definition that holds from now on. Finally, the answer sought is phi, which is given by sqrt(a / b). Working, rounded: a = -0.04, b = -0.080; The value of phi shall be 0.7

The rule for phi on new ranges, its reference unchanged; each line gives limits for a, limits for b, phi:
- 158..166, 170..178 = 0.0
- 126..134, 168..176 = 1.2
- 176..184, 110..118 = 0.0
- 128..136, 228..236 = 1.0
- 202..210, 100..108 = 1.6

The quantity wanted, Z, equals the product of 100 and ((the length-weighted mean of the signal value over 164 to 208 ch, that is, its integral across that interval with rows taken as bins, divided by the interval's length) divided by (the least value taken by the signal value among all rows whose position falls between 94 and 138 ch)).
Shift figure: 112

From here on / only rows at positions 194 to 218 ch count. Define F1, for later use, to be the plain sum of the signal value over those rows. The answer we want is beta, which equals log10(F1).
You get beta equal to 1.1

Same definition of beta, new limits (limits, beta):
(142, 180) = 1.4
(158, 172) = 0.9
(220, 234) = 0.9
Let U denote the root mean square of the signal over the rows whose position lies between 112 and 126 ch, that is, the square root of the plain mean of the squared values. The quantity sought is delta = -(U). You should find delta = -1.21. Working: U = 1.21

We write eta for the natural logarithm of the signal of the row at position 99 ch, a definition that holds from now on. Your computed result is 0.039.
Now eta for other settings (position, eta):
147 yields 0.148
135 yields 0.131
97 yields 0.077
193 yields 0.131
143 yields 0.140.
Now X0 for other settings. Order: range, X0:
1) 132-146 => 0.060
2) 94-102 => 0.037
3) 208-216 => 0.051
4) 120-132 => 0.093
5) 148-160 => 0.091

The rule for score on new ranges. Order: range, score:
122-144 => 3.61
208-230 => 4.05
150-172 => 3.77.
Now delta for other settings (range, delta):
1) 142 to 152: -1.17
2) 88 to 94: -1.09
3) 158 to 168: -1.20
